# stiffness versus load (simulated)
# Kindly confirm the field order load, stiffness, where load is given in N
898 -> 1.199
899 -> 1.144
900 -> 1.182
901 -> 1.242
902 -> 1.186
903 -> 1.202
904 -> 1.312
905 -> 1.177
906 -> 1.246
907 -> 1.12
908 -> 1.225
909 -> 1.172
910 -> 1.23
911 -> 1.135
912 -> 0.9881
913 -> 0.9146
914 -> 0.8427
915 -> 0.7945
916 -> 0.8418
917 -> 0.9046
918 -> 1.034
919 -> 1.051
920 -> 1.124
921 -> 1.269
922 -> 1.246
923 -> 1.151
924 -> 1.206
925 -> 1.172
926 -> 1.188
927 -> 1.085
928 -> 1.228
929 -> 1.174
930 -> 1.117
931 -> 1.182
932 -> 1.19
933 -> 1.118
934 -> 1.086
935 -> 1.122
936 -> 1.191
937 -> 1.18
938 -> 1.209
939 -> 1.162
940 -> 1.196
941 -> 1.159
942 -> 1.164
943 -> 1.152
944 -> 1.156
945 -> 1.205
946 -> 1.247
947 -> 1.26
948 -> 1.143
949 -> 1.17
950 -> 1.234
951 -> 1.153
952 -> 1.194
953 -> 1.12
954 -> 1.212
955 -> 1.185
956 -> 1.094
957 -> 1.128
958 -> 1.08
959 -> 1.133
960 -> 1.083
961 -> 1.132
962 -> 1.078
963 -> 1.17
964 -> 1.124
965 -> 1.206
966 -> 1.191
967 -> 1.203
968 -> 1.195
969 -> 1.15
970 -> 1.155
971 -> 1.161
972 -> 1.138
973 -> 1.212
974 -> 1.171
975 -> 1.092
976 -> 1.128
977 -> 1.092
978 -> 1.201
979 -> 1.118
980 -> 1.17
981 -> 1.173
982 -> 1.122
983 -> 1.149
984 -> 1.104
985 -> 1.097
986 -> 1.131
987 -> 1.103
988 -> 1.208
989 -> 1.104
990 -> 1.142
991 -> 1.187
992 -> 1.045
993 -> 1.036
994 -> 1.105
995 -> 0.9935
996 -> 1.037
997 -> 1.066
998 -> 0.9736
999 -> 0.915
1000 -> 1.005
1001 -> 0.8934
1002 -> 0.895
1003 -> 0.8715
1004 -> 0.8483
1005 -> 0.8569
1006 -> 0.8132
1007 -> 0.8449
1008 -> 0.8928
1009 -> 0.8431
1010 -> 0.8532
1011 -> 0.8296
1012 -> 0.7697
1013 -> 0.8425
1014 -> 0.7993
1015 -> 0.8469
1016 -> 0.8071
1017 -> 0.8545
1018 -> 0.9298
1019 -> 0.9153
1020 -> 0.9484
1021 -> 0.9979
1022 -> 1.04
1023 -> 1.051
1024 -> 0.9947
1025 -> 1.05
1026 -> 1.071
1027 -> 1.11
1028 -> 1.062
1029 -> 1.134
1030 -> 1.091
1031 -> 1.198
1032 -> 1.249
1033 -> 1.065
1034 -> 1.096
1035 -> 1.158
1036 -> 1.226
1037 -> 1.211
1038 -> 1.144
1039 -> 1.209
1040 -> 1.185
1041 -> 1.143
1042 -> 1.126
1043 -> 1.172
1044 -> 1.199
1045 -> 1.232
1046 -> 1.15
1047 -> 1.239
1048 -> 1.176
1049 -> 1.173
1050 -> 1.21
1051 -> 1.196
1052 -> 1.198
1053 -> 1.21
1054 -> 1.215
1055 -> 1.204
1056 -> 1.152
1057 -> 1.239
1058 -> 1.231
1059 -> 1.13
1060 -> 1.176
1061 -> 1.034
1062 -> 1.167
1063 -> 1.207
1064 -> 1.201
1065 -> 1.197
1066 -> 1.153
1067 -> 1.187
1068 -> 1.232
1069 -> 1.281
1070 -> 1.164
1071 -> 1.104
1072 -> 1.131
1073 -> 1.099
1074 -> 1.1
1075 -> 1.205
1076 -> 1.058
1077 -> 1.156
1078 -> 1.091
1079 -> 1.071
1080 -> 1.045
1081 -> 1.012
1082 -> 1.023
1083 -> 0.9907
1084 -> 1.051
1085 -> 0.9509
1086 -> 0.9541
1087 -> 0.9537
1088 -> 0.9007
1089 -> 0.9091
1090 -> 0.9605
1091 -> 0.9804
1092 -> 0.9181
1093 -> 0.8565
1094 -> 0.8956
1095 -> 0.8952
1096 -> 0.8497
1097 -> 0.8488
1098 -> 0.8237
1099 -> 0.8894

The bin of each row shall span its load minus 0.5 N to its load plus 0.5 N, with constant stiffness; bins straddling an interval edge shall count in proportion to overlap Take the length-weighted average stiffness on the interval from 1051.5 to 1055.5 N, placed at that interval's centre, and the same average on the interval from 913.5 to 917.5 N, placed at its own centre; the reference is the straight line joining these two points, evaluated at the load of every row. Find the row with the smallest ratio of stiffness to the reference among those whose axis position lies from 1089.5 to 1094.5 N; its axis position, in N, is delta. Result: 1093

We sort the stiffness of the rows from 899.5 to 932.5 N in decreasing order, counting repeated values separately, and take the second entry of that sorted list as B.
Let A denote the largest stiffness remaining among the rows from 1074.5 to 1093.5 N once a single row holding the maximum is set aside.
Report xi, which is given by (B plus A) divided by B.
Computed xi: 1.91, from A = 1.156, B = 1.269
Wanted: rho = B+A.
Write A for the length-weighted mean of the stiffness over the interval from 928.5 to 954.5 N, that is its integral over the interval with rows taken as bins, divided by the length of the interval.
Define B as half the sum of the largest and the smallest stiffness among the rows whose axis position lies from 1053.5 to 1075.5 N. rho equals 2.33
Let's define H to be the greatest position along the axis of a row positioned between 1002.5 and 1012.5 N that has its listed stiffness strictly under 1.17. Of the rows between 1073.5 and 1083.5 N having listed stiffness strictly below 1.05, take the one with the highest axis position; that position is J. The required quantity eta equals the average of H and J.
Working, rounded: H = 1012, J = 1083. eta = 1047.5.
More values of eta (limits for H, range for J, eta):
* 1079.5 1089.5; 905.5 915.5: 1002.0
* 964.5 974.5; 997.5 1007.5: 989.5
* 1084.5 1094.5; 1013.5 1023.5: 1058.0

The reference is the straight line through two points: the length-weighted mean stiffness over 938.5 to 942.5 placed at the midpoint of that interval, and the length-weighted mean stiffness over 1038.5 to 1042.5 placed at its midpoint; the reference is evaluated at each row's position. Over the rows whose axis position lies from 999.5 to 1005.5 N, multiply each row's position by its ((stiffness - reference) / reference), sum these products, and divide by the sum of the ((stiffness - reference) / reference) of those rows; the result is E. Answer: 1002.8 N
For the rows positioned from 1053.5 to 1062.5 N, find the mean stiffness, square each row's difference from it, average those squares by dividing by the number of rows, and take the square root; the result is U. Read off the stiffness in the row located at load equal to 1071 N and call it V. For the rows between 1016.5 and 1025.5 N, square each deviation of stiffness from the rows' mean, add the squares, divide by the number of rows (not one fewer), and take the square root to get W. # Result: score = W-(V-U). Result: -0.98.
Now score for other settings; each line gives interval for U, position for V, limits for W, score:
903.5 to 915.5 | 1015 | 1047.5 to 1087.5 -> -0.60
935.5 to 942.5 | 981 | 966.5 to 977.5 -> -1.12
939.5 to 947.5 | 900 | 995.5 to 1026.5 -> -1.05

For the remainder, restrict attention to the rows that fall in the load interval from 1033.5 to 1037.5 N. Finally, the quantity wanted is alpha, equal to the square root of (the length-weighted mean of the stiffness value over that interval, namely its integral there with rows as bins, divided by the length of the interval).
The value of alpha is 1.08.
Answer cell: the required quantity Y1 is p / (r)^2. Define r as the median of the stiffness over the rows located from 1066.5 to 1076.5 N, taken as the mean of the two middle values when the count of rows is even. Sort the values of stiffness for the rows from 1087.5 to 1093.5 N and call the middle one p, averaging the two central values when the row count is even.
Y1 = 0.7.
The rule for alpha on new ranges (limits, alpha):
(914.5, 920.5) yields 0.98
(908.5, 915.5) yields 1.01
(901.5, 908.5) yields 1.10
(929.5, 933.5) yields 1.07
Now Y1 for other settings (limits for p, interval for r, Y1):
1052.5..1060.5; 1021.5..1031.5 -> 1.1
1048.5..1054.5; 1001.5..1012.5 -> 1.7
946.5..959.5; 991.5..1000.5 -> 1.1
